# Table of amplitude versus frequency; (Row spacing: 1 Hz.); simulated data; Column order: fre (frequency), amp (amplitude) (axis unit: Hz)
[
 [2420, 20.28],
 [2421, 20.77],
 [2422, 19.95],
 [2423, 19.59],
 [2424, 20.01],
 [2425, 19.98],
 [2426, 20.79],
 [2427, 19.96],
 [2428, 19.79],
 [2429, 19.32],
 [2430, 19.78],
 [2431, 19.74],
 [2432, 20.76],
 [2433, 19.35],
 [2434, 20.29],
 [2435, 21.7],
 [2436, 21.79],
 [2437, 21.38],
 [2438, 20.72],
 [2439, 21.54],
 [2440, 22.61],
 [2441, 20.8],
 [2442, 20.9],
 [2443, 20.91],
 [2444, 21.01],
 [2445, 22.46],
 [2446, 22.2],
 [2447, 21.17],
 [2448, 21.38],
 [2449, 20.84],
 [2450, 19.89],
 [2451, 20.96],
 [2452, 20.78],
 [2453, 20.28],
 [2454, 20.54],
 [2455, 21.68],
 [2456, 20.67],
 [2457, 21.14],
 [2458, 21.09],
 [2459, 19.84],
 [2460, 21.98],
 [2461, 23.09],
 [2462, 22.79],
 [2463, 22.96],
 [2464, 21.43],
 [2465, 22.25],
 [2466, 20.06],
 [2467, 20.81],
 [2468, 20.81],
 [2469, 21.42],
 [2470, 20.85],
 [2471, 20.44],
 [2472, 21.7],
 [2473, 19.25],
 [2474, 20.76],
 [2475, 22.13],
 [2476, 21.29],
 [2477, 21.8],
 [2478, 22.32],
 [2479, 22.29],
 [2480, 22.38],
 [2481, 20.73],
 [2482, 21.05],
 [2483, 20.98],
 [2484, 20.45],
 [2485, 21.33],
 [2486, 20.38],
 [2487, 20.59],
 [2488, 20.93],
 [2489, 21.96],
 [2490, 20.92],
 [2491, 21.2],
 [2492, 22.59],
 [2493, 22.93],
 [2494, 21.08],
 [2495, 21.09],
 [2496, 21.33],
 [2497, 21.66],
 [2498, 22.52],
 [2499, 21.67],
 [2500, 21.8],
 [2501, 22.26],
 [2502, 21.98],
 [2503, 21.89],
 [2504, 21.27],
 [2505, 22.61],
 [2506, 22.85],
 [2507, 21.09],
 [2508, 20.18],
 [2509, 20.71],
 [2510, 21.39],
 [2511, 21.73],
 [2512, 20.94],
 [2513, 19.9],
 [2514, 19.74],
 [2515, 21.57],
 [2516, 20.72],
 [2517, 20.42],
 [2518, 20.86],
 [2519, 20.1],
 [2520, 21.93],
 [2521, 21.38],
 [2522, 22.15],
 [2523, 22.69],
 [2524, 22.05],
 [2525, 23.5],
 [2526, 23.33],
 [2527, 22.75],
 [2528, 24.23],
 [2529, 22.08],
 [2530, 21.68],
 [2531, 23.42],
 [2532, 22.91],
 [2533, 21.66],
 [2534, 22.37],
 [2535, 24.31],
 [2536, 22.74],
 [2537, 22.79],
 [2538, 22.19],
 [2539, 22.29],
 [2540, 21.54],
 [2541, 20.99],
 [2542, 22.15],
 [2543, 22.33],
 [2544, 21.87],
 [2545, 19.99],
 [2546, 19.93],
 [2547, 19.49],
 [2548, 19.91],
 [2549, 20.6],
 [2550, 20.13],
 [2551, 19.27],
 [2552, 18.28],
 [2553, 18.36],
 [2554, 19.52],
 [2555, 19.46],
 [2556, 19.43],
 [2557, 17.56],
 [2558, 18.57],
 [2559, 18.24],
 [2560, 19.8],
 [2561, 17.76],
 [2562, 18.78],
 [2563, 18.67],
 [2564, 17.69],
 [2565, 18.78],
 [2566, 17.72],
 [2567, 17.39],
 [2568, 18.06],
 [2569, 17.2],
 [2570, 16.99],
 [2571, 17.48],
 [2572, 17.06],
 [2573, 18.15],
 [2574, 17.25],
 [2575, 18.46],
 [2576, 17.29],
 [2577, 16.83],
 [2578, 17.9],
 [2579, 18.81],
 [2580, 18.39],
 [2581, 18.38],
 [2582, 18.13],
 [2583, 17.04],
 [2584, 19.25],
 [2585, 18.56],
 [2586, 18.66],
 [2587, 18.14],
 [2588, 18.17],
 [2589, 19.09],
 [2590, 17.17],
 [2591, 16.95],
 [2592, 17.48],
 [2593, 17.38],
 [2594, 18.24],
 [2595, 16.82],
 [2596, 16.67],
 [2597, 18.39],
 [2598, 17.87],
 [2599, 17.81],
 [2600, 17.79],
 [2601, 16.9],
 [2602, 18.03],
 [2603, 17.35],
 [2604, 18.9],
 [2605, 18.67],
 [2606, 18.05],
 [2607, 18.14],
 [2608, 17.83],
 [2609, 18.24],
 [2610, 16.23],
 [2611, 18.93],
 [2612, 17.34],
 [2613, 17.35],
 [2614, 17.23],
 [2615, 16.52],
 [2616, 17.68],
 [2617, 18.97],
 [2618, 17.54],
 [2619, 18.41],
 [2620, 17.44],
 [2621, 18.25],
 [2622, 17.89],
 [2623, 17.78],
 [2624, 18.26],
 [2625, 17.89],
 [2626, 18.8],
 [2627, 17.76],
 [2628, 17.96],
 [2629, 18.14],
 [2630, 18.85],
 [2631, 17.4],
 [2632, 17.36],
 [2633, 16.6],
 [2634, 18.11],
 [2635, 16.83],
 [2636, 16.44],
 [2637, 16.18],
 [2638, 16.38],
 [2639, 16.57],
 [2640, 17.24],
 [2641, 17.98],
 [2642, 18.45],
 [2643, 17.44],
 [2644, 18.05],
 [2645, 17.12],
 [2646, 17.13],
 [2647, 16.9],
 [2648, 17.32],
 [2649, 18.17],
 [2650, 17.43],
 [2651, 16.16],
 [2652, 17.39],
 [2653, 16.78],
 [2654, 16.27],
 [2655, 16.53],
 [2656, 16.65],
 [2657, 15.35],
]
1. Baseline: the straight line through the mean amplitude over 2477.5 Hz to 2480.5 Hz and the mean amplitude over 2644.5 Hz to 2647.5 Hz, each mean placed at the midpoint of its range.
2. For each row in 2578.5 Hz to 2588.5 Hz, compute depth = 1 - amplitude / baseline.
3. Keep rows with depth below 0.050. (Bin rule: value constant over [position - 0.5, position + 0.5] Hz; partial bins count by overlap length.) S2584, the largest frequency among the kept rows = 2588 Hz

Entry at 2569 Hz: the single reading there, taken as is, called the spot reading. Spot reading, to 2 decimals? 17.20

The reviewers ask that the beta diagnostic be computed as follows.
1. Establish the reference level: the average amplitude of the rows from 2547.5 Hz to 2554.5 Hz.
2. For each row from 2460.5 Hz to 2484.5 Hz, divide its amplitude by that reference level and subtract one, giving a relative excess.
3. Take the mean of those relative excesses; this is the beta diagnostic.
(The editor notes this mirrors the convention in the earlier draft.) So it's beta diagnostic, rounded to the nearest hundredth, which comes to 0.10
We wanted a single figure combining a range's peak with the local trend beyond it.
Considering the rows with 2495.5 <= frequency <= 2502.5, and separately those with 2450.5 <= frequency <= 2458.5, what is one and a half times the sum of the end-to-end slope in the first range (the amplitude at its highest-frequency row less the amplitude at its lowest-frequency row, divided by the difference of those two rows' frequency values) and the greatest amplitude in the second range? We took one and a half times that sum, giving 32.7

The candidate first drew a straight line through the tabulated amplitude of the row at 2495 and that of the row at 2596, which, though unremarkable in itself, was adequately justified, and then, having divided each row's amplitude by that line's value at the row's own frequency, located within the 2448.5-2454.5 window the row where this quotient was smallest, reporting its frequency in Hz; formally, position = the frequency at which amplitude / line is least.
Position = 2450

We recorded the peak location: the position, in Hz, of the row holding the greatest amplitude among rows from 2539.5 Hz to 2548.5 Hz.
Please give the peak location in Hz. 2543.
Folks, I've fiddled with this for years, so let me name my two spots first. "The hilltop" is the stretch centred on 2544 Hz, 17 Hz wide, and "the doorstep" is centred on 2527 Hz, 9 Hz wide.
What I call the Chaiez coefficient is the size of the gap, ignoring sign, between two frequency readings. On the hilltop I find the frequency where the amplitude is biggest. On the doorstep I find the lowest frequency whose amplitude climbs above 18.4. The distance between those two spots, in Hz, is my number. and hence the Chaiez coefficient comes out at 14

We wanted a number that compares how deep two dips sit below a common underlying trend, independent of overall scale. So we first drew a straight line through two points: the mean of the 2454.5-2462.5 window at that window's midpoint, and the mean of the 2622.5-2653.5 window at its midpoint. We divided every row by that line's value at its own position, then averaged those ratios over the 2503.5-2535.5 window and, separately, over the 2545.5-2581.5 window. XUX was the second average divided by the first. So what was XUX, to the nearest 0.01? 0.89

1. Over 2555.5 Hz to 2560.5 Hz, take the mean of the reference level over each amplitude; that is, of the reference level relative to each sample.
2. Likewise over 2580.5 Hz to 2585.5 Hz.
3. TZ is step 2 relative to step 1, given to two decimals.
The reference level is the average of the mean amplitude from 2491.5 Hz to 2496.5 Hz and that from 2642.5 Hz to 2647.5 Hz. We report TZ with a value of 1.02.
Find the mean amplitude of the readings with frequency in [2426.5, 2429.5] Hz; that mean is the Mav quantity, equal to 19.7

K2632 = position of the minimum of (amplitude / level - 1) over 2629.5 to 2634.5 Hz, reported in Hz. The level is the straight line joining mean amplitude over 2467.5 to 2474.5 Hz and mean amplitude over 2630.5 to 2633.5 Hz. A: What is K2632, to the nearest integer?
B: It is 2633 Hz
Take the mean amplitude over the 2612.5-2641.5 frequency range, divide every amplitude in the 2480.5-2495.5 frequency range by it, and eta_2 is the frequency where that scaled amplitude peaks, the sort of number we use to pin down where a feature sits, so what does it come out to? 2493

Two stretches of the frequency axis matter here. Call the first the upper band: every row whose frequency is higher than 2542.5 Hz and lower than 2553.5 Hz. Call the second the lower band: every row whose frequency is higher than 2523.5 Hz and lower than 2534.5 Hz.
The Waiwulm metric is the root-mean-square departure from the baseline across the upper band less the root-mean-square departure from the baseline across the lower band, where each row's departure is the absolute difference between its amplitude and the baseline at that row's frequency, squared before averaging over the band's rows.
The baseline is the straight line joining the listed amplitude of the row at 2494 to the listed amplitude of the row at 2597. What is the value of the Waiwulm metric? -1.5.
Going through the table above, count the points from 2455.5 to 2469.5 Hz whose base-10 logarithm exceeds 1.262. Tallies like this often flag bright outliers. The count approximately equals 14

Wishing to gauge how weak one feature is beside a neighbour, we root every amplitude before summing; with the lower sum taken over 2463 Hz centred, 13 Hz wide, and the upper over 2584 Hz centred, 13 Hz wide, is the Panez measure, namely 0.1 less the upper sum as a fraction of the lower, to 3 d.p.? -0.822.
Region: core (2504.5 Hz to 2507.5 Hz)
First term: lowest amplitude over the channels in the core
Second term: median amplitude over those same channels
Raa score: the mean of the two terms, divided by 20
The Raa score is 1.09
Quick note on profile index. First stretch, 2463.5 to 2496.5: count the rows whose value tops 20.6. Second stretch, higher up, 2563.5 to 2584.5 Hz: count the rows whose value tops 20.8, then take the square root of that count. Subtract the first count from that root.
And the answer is -27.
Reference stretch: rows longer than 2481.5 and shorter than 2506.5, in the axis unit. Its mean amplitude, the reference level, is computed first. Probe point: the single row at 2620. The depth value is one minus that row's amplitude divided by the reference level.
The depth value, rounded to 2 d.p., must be 0.19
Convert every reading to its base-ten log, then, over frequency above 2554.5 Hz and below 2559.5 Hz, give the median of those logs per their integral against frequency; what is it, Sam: 0.200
